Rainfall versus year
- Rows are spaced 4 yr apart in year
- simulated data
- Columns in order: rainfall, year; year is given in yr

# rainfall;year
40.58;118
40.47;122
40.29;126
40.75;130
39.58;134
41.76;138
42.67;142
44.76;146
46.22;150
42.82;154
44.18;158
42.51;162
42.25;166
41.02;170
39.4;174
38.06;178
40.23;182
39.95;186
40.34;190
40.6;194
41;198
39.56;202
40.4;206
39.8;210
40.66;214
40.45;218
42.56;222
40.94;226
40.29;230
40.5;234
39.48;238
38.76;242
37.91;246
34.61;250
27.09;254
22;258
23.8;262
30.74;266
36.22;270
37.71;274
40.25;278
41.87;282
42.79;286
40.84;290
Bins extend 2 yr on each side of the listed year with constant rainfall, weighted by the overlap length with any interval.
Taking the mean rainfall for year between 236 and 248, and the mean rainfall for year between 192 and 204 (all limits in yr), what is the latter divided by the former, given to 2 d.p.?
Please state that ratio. 1.04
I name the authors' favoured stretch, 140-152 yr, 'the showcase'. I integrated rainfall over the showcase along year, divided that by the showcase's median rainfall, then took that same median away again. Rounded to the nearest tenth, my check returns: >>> -32.8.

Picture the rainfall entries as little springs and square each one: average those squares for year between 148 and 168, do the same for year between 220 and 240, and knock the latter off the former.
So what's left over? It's 241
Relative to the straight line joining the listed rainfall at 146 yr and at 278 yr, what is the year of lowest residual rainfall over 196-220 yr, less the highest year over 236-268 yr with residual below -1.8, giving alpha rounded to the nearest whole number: -64 yr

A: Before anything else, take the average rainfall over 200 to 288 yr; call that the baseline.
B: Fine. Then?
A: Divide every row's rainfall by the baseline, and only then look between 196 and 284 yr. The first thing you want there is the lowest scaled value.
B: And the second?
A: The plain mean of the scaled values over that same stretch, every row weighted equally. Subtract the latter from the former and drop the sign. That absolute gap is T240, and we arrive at 0.41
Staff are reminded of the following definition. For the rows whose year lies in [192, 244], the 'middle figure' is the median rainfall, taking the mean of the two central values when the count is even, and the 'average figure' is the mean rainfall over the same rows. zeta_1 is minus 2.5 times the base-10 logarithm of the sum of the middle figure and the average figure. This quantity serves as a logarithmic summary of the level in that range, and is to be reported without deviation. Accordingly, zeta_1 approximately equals -4.77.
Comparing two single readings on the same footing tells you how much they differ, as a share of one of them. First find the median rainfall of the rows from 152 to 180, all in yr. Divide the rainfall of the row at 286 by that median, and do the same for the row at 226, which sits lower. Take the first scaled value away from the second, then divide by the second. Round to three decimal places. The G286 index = -0.045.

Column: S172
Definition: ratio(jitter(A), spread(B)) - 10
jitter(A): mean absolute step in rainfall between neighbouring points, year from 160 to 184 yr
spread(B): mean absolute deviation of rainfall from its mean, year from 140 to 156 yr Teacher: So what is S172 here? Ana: -9.0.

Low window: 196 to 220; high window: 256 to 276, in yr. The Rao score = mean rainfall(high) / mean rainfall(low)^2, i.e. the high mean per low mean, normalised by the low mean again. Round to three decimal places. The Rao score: 0.019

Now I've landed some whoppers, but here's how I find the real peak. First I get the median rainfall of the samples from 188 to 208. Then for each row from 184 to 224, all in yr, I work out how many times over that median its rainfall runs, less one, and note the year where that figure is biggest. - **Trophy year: 222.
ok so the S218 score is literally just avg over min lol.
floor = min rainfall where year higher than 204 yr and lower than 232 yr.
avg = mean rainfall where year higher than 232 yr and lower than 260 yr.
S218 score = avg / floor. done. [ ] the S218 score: 0.86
